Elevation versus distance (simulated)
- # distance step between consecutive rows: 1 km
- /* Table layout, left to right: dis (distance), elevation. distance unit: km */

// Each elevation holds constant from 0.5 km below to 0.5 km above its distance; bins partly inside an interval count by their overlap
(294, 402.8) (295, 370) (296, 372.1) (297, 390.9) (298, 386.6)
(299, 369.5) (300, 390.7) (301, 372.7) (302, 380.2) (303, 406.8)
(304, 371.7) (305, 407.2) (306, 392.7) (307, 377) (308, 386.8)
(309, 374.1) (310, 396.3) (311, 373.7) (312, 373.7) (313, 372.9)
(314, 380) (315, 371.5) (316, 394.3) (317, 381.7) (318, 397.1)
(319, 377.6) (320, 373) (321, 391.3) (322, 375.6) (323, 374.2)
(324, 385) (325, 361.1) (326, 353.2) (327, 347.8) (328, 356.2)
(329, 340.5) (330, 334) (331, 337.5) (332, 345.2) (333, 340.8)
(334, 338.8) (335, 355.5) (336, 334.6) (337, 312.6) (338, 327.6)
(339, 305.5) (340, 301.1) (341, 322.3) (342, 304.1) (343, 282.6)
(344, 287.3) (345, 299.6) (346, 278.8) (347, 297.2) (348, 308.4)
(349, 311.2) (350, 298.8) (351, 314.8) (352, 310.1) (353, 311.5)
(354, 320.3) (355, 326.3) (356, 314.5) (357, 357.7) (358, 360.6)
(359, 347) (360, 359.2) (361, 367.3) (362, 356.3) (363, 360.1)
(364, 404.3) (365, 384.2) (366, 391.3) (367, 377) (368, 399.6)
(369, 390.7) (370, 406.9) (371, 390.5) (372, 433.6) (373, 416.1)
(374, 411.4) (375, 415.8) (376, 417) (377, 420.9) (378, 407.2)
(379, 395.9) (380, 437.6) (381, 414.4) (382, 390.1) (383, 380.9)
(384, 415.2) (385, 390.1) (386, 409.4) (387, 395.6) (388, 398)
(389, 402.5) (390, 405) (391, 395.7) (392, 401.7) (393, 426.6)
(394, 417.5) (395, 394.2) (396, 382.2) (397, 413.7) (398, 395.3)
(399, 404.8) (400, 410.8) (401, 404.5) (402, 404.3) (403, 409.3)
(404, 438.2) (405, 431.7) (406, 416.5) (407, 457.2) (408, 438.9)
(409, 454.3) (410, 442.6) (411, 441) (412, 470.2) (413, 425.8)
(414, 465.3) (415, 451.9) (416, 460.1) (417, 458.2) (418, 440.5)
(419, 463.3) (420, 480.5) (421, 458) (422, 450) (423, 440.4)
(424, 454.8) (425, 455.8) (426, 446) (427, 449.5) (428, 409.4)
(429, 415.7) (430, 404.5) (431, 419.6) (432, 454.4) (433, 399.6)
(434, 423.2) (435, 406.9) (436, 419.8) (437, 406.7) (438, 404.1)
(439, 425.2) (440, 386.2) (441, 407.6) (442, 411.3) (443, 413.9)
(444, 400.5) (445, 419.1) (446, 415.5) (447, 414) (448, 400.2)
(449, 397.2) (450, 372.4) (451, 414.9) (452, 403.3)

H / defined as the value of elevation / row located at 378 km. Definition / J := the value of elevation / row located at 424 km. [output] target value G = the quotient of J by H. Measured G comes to 1.12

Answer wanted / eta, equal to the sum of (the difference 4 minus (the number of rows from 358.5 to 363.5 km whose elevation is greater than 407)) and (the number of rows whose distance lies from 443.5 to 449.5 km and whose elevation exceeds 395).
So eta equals 10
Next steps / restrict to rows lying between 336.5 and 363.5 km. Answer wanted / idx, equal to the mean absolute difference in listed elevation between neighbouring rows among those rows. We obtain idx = 12.6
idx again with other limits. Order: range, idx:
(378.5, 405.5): 15.3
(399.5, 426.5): 15.7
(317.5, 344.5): 12.4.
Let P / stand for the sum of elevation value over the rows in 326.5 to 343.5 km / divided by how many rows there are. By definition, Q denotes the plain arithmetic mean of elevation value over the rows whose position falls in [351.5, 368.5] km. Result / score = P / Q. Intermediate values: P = 329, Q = 356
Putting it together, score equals 0.92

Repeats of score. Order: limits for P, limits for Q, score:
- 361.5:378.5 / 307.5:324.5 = 1.05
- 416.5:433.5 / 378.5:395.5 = 1.09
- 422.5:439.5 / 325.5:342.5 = 1.28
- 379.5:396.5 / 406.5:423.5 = 0.89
